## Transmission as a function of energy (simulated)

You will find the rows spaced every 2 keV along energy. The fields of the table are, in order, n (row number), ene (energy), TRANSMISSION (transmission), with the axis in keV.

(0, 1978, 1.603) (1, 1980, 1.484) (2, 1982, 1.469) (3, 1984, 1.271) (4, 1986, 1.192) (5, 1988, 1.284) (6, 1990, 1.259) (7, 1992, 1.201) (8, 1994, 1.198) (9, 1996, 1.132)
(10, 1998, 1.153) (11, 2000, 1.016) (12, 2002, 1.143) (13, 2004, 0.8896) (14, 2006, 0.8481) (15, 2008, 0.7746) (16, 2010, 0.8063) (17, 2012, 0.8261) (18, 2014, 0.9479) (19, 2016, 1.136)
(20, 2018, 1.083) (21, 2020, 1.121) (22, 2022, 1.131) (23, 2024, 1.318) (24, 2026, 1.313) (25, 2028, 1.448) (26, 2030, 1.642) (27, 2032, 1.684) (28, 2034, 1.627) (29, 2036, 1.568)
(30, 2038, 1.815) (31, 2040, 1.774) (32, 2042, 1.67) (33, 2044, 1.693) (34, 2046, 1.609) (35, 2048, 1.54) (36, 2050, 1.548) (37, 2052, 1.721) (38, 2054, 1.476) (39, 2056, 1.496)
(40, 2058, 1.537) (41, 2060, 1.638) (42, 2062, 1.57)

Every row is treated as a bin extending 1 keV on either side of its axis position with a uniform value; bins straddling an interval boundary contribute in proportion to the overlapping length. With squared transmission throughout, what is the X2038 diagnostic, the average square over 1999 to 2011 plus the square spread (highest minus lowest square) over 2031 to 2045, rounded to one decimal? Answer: 1.7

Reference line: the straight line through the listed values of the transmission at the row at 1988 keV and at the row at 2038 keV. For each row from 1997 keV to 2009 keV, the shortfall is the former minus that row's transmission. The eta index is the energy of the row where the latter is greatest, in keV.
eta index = 2008 keV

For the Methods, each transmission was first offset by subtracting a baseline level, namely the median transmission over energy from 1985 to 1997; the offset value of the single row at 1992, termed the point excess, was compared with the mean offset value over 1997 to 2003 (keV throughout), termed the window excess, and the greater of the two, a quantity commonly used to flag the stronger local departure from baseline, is 0.00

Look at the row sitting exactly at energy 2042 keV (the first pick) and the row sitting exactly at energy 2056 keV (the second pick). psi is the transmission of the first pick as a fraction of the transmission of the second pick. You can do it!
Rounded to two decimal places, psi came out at 1.12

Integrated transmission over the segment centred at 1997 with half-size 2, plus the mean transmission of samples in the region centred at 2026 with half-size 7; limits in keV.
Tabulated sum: 5.9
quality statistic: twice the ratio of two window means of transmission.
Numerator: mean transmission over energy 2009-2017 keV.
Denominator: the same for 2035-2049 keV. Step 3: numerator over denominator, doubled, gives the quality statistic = 1.1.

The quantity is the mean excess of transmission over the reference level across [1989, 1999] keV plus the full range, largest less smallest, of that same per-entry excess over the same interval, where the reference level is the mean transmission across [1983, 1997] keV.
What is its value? 0.1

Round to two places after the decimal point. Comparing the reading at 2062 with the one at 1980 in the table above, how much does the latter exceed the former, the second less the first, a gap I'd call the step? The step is -0.09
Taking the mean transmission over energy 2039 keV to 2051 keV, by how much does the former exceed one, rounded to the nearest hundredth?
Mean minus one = 0.64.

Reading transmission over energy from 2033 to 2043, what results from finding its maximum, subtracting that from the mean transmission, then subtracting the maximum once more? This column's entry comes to -1.9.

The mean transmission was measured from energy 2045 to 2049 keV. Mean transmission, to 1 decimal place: 1.6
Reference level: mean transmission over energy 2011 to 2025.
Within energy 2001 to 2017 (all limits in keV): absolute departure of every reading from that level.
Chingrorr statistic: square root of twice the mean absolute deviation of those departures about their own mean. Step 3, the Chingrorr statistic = 0.40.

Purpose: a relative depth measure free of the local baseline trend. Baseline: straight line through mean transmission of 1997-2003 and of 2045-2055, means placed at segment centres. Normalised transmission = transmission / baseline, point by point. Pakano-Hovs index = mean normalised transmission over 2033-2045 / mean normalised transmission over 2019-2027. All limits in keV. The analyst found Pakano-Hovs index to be 1.24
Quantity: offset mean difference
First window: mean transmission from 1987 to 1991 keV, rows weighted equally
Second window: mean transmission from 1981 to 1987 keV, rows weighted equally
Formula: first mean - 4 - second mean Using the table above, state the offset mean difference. -4.04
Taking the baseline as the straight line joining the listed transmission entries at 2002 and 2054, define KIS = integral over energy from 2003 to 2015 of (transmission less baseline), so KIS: -4.1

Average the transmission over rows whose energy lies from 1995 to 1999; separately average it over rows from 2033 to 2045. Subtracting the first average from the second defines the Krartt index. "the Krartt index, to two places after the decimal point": 0.55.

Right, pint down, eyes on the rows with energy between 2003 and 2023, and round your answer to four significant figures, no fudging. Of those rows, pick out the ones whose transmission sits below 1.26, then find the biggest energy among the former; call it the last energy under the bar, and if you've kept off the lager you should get 2022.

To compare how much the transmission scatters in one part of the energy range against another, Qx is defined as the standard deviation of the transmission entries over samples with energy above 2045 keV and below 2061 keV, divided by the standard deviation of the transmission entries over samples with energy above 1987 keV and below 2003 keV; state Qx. 1.0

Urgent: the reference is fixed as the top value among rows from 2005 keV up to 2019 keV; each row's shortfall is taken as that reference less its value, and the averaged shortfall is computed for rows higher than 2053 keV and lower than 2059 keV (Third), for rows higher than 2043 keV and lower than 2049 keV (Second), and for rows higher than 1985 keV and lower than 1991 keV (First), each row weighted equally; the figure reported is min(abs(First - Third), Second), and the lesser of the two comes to -0.48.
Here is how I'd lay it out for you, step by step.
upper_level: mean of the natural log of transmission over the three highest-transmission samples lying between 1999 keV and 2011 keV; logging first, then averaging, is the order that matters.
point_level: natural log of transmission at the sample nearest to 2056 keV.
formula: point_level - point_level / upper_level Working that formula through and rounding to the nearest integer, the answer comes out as -37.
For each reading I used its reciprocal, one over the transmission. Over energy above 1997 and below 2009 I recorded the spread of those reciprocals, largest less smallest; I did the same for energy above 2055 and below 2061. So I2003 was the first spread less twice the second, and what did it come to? 0.31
